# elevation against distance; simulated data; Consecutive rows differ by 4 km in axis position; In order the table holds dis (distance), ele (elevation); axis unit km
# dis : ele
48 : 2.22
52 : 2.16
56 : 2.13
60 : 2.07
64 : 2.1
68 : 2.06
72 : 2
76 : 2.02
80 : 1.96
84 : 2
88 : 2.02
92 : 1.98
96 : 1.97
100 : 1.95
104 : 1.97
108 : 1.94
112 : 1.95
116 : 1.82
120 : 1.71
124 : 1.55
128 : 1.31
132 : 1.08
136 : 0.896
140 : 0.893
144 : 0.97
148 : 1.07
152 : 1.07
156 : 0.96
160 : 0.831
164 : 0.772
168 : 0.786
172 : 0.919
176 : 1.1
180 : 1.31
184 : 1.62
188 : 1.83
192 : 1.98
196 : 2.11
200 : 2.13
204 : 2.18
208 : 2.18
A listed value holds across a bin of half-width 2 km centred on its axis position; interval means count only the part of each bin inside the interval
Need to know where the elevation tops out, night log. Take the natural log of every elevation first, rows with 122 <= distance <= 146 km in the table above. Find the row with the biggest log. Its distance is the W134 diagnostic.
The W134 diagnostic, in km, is 124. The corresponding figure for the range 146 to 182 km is 180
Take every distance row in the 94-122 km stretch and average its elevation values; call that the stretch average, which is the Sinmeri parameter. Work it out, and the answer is 1.9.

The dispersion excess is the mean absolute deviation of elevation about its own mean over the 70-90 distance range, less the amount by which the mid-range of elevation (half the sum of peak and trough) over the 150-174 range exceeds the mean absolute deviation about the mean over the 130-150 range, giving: -0.83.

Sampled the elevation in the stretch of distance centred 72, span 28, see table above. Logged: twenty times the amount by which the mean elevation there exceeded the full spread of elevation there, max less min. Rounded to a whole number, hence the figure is 38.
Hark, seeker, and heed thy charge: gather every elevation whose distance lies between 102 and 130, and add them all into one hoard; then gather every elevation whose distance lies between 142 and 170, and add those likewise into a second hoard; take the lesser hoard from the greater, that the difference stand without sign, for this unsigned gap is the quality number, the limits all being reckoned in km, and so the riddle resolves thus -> 5.8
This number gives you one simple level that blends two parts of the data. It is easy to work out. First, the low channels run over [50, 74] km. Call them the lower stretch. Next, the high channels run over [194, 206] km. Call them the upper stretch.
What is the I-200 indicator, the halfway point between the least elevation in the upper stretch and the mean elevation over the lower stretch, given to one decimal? 2.1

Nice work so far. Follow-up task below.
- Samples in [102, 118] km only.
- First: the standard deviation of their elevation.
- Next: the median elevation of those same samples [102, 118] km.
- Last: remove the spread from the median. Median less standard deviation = 1.9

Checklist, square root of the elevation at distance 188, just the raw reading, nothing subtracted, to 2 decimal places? 1.35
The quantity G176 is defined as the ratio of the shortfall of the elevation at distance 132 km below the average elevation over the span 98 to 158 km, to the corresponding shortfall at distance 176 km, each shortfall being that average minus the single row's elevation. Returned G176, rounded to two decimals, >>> 1.06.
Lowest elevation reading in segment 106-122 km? 1.71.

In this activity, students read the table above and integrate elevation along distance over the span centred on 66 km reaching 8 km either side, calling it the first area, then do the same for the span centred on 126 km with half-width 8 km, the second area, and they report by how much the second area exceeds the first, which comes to -10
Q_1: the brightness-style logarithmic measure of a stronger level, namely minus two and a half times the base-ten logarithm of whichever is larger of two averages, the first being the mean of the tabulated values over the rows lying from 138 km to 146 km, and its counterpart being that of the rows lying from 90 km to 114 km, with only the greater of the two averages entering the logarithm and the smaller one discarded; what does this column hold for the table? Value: -0.73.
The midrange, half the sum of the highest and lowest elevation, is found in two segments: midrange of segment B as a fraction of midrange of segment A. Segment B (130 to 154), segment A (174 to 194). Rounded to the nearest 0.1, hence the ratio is 0.6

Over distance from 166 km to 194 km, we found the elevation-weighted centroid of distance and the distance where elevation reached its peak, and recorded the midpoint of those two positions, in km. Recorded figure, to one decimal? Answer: 187.2 km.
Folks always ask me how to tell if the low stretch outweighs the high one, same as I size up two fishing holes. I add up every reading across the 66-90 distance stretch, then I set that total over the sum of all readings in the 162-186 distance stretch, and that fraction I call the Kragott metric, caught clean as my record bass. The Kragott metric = 1.9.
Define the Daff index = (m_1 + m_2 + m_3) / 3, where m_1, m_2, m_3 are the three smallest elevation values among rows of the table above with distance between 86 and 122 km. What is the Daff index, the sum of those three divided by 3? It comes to 1.82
